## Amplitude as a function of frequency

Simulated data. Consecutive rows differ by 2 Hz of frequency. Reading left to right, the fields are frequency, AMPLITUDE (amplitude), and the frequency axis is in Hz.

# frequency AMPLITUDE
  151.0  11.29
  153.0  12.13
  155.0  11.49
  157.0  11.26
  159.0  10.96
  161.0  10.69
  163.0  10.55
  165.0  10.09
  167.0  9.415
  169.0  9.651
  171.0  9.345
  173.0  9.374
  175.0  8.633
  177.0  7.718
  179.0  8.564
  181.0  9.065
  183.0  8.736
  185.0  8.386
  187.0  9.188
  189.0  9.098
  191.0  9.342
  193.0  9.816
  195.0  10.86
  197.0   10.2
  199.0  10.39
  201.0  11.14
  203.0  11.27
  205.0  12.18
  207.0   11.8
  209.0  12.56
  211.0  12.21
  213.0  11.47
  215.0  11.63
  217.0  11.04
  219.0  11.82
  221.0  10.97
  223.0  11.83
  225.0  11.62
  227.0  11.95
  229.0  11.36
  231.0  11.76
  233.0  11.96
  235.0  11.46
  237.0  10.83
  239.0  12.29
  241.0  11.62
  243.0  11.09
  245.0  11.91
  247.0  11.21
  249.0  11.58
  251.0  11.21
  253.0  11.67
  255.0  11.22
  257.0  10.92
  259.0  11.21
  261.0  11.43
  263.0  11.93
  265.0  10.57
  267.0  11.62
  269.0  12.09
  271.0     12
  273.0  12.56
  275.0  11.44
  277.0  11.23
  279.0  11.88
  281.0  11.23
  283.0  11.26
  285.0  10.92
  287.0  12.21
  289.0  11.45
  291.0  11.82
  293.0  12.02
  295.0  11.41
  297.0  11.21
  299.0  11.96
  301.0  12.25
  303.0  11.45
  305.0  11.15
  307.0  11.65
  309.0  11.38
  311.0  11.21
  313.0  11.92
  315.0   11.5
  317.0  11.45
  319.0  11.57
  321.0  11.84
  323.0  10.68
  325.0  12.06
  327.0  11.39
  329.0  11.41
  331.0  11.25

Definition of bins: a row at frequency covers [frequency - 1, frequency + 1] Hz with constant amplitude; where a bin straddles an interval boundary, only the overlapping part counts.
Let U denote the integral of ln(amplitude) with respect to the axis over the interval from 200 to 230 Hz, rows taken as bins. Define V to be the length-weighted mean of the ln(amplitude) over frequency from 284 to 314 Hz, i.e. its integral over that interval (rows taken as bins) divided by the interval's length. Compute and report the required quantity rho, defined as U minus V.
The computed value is 71.2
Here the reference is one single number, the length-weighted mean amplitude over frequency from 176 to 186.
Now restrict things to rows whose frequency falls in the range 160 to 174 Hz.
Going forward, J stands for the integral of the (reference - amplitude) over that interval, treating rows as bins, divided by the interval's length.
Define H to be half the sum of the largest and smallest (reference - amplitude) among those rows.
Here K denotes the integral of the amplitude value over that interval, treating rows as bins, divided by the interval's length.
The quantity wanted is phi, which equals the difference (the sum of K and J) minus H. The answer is 10.0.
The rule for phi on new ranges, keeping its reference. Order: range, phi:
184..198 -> 9.6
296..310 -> 11.7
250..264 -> 11.4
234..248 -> 11.6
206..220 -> 11.8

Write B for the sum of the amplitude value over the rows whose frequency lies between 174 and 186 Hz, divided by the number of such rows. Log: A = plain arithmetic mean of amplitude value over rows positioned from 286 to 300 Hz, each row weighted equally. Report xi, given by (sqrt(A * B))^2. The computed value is 100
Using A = 11.7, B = 8.5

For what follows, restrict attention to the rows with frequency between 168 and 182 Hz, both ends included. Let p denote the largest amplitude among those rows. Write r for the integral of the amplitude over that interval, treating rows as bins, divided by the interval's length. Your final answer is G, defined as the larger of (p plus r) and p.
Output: 18.6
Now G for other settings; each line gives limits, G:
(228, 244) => 23.8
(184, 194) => 19.0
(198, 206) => 23.4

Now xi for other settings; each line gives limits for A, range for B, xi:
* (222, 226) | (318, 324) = 133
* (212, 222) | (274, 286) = 129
